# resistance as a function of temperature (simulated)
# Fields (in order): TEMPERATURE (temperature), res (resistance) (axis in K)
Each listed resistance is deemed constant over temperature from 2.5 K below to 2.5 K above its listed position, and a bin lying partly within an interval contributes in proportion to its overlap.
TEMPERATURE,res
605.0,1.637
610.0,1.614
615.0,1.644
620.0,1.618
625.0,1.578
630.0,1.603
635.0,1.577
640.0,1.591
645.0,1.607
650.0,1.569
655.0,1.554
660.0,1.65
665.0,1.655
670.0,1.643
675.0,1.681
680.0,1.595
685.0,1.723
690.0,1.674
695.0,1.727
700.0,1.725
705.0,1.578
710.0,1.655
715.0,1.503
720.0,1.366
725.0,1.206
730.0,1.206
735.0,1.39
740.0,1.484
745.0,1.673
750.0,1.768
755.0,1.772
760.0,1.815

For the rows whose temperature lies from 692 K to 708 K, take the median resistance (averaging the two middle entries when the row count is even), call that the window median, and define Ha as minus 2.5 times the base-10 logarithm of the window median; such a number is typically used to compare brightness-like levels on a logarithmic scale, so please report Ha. -0.592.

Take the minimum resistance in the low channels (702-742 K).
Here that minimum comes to 1.206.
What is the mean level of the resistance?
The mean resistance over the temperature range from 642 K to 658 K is 1.58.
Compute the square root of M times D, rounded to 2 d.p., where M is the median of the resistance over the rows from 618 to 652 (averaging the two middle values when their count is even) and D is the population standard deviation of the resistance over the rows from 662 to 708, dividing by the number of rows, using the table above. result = 0.29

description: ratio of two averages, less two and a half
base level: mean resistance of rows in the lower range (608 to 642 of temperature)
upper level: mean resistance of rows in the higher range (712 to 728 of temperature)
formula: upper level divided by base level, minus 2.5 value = -1.65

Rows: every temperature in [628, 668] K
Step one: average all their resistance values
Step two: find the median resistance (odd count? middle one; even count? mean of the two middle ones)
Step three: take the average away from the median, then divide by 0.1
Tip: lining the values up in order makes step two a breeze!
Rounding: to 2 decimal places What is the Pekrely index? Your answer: -0.04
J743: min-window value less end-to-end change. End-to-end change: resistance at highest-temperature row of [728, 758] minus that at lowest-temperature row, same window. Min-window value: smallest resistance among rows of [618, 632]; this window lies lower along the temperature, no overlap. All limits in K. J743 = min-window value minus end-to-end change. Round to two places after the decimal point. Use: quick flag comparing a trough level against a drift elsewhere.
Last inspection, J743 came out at 1.01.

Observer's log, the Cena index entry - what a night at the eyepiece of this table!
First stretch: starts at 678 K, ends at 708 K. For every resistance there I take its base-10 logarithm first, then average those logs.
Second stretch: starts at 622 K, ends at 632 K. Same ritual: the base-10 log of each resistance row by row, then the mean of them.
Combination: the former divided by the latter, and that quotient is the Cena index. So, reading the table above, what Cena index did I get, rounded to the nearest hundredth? 1.10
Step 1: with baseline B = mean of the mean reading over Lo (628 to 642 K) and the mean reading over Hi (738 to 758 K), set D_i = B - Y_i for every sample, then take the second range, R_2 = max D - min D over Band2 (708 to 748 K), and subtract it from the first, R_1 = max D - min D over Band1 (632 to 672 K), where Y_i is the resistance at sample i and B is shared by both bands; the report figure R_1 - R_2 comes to -0.366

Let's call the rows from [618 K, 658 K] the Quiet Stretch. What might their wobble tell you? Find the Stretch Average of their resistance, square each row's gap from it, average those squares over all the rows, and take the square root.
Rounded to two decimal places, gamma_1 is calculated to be 0.02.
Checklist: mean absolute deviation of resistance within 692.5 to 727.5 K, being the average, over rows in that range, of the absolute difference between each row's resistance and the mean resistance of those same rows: 0.15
